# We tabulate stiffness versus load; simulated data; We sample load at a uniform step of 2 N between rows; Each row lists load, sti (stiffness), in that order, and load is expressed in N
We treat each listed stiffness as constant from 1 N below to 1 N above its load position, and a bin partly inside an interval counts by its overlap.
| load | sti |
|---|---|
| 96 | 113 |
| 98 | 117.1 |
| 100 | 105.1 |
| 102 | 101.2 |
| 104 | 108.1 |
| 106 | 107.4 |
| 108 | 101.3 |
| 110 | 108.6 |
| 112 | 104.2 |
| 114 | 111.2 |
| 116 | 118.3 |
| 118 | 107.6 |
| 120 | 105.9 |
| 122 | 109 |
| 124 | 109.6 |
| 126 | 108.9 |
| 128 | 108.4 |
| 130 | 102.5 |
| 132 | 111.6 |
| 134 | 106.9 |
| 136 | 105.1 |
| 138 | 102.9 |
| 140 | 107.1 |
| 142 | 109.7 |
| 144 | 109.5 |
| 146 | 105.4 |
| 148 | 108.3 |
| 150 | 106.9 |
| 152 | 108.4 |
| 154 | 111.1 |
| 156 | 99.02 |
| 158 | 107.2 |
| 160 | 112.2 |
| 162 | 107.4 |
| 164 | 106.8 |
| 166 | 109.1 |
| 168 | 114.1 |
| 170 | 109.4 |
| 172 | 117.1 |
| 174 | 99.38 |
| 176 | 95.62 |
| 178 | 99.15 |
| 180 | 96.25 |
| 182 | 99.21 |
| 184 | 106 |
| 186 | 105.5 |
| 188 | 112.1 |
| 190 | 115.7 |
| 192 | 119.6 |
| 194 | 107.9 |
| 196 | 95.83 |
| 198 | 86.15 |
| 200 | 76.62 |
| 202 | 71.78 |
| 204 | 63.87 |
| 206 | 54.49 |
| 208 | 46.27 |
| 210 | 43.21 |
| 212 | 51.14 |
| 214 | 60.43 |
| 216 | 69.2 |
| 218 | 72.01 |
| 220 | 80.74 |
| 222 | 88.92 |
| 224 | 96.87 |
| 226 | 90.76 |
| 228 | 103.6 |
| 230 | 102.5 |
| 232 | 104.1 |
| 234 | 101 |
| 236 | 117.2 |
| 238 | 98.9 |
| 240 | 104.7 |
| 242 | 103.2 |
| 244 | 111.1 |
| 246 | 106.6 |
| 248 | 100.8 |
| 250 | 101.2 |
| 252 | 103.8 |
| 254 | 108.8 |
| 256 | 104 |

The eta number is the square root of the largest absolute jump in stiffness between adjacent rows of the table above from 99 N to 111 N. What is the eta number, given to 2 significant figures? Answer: 2.7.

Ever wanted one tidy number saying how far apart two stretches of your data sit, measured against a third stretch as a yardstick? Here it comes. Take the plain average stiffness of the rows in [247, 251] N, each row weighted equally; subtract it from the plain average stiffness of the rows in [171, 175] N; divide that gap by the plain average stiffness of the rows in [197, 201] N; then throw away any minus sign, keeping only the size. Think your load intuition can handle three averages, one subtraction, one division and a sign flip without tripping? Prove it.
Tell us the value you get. 0.1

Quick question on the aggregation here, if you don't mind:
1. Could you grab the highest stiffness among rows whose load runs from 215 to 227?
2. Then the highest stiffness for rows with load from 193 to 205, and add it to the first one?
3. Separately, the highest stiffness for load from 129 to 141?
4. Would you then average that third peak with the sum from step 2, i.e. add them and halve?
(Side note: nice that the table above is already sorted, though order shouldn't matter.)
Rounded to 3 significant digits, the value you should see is 158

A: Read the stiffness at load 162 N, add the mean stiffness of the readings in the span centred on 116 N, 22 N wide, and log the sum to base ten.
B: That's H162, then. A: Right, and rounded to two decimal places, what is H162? 2.33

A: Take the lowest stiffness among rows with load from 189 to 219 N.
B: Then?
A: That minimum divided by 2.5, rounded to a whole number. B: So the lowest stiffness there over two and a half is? 17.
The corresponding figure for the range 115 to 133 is 41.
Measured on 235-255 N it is 40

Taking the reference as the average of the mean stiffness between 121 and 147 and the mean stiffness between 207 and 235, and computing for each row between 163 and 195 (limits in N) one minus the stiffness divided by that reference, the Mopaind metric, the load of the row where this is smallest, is 192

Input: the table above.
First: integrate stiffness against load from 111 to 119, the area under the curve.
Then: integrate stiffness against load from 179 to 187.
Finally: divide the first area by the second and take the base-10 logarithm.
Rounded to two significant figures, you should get 0.035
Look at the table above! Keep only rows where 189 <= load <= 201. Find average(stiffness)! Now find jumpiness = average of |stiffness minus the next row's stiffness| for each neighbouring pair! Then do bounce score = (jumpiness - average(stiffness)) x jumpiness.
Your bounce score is -853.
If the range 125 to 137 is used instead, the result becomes -452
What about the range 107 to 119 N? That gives -739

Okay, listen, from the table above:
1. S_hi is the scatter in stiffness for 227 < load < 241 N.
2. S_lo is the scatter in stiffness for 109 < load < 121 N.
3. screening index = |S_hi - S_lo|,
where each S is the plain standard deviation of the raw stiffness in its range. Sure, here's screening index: 0.9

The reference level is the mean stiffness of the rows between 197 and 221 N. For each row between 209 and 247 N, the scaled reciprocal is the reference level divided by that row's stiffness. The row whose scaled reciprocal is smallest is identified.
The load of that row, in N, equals 236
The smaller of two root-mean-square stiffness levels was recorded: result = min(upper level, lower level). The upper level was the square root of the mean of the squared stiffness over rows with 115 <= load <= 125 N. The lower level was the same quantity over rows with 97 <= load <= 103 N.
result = 108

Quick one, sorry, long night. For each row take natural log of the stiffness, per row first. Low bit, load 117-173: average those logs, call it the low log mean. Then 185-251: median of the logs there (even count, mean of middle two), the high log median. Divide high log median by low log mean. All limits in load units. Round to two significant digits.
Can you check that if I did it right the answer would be 0.98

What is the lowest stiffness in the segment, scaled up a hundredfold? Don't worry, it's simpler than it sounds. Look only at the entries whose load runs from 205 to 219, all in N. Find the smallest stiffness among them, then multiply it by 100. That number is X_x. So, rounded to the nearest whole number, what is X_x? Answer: 4321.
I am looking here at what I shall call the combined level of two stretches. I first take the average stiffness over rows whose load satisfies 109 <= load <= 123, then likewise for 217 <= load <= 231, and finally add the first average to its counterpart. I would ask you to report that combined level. 200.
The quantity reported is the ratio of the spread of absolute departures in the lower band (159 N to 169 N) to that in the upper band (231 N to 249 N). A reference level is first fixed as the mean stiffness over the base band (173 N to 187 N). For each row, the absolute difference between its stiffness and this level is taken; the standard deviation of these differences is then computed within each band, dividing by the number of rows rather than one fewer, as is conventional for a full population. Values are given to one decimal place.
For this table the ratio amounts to 0.5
